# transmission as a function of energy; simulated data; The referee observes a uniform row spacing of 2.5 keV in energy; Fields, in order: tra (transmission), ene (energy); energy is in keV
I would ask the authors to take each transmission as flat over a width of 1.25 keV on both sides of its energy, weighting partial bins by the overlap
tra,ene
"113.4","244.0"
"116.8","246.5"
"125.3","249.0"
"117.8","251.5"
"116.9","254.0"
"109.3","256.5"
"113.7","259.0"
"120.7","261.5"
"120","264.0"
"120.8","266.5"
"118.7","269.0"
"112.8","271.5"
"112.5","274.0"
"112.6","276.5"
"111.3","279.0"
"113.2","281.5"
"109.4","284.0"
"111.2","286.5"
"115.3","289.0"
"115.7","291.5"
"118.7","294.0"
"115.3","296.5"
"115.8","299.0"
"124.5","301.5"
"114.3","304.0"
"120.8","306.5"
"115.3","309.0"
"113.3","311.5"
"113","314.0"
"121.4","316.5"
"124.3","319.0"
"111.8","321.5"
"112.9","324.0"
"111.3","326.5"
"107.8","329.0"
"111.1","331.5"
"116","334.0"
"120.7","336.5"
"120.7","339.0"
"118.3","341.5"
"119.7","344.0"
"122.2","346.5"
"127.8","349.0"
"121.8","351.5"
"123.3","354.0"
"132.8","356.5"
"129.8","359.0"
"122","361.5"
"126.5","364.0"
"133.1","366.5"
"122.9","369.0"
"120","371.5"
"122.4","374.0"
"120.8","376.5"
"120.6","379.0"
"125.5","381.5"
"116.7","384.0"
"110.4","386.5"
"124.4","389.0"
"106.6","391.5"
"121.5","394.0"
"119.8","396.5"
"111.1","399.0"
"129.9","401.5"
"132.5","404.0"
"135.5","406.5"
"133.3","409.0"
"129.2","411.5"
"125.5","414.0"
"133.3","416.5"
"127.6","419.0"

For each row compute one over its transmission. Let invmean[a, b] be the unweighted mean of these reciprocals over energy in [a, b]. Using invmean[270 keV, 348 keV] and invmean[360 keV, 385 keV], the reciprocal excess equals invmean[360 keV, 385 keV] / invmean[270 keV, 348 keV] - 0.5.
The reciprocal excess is 0.44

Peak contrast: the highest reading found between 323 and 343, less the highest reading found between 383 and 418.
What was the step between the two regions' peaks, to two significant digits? -15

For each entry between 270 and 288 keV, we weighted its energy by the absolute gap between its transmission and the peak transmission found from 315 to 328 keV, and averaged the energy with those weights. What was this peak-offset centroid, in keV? 279.3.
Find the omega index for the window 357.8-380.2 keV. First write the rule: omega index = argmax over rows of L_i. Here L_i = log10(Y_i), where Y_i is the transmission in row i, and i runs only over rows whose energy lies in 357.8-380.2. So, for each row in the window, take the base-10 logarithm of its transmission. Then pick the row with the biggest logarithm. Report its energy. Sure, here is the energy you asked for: 366.5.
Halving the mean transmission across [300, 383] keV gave 60.1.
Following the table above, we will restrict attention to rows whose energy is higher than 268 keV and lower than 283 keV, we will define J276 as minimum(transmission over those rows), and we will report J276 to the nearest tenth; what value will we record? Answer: 111.3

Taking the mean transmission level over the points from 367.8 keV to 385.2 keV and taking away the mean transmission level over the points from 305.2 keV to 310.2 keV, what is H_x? 3.2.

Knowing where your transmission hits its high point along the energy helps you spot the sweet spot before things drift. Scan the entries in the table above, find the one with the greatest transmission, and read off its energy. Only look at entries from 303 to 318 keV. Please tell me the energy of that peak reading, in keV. 316.5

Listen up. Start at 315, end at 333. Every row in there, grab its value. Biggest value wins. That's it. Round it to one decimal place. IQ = 124.3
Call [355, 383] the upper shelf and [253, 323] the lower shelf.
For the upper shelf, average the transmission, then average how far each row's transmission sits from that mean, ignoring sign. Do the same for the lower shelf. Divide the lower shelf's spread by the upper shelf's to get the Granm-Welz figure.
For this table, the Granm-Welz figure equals 0.868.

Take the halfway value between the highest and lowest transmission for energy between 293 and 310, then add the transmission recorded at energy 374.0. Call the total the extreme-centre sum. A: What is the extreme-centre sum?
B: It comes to 242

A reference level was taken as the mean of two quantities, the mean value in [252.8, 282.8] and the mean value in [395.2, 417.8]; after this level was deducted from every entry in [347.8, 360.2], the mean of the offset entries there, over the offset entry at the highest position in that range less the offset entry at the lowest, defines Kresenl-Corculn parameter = 2.8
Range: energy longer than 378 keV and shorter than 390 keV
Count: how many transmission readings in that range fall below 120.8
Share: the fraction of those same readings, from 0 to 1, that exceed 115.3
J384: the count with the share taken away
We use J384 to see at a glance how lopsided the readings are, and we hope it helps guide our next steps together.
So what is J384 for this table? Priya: 2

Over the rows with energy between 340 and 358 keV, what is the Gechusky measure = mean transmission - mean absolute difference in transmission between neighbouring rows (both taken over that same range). 119.3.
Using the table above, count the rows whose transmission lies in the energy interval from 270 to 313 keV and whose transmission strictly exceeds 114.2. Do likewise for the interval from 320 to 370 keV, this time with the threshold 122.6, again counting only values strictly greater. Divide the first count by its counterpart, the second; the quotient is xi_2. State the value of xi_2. 1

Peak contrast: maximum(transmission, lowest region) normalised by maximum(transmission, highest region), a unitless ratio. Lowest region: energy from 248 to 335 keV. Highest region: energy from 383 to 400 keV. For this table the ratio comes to 1.007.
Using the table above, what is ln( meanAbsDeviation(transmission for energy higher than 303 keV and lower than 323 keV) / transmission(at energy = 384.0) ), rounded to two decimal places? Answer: -3.36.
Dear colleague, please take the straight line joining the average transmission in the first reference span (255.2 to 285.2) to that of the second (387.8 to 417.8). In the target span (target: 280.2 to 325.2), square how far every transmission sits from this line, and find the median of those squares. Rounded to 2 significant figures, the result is 10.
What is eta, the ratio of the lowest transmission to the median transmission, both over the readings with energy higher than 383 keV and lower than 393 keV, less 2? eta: -1.06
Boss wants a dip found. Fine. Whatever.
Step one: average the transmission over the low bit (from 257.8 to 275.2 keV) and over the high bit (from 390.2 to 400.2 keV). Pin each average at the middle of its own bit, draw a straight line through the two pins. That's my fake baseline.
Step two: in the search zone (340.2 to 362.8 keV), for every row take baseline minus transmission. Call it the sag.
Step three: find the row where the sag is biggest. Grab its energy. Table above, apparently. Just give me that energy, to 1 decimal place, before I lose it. 341.5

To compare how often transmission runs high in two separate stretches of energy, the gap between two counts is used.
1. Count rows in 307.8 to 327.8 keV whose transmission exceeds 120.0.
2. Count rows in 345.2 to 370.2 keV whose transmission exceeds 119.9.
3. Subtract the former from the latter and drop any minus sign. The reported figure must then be 8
